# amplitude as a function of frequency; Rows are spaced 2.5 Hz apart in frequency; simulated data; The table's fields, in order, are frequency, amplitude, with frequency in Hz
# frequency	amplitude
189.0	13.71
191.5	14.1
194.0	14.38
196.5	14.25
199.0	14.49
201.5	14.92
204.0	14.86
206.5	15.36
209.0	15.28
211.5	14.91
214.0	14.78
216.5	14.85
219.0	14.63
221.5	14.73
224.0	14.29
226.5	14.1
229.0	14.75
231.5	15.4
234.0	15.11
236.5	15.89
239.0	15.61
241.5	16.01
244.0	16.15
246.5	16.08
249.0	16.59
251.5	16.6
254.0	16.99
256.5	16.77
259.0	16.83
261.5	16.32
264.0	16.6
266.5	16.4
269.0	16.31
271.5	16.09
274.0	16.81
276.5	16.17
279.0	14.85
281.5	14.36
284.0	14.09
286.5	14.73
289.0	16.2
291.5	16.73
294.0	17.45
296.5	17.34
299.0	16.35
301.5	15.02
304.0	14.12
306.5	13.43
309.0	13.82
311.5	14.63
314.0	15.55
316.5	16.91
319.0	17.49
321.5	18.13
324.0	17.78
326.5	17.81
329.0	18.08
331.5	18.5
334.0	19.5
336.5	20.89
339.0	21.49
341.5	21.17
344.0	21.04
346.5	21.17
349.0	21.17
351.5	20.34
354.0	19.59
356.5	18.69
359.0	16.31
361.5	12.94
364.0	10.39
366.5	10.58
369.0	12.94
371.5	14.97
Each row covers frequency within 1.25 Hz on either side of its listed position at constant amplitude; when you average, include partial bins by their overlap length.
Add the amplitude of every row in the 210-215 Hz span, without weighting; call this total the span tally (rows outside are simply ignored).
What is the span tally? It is 29.7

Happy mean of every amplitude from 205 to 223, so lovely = 14.9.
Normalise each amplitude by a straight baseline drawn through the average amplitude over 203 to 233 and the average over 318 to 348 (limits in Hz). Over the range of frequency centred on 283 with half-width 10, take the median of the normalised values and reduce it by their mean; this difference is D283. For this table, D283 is -0.001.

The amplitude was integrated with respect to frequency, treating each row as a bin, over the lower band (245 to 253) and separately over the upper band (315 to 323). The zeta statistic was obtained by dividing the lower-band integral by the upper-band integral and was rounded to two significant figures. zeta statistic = 0.94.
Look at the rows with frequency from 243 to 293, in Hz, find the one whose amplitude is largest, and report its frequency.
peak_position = 254.0 Hz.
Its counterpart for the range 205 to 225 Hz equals 206.5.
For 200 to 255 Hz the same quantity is 254.0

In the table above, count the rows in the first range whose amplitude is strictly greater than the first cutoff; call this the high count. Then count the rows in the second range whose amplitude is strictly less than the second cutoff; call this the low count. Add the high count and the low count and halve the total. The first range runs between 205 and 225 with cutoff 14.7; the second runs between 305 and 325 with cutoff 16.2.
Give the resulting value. 5.0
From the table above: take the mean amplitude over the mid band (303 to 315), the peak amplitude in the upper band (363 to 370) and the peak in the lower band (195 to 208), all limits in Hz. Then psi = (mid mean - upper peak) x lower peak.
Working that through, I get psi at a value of 21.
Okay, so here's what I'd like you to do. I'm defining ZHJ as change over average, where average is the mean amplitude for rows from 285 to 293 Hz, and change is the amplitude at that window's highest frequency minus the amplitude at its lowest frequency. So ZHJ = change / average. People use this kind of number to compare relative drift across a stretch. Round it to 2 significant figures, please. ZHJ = 0.13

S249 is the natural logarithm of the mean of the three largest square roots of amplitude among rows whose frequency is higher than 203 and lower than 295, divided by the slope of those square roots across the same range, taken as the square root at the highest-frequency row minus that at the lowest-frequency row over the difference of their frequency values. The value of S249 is 7.1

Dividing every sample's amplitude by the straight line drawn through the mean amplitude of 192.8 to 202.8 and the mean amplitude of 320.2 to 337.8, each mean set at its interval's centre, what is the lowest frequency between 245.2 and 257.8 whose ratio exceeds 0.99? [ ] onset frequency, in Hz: 246.5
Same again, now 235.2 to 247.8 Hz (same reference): 236.5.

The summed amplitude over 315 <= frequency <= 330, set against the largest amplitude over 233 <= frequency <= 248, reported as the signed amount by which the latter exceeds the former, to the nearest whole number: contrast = -90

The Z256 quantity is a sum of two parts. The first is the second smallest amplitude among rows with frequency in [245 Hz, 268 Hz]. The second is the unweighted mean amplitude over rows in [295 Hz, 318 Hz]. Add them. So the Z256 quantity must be 31.6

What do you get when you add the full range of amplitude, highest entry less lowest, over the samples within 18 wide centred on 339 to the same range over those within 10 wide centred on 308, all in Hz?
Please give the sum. 4.2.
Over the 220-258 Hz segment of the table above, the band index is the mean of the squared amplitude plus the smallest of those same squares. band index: 445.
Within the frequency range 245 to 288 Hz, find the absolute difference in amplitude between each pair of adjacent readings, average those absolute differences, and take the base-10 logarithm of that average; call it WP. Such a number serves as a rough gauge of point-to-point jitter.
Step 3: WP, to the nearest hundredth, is -0.39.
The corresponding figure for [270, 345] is -0.16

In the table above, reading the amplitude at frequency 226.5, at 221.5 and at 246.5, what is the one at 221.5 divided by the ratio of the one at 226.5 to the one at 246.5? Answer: 17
